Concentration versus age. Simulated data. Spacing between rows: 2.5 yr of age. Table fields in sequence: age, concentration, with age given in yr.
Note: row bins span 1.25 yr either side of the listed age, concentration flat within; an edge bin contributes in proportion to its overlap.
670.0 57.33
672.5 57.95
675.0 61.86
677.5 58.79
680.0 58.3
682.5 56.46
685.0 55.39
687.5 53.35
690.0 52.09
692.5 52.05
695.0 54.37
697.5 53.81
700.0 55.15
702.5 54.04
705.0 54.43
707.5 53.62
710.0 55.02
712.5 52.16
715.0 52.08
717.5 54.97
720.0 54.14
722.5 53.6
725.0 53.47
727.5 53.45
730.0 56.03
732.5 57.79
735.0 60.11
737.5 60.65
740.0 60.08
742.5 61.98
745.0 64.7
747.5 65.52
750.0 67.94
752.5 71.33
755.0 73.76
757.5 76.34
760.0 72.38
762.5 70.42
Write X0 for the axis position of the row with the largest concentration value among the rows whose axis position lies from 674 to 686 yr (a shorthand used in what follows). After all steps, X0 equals 675.0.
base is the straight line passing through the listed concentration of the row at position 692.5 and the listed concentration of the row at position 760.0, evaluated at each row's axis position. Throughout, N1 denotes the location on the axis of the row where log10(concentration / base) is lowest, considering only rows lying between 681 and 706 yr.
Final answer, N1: 705.0 yr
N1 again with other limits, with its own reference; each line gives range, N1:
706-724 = 722.5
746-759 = 747.5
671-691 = 690.0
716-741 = 727.5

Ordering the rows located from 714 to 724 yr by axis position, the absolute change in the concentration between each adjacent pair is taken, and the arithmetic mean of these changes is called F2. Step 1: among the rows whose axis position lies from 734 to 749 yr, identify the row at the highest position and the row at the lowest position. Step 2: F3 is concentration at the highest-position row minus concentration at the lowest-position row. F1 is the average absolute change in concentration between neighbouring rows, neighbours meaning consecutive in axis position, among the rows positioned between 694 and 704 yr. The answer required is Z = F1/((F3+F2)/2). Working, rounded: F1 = 1.0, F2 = 1.4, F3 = 5.4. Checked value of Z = 0.3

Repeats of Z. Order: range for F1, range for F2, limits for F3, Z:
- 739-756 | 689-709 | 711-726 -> 2.0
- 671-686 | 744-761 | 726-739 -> 0.4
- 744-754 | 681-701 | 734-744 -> 1.4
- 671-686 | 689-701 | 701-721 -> 3.6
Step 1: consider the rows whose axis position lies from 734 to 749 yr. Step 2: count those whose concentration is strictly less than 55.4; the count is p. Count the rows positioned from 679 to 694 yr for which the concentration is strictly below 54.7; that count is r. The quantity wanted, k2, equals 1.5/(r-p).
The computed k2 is 0.5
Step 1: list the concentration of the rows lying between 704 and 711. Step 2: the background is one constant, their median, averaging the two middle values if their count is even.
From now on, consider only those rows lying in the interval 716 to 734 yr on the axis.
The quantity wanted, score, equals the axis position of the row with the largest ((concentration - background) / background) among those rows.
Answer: 732.5 yr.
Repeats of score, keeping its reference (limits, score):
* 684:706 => 685.0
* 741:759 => 757.5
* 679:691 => 680.0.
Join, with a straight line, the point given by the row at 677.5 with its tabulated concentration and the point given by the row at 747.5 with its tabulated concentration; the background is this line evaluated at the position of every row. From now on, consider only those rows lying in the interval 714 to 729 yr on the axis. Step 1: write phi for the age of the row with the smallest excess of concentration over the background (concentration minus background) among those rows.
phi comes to 715.0 yr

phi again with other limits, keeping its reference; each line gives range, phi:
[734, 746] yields 740.0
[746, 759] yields 747.5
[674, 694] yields 692.5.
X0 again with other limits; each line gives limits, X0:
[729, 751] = 750.0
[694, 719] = 700.0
